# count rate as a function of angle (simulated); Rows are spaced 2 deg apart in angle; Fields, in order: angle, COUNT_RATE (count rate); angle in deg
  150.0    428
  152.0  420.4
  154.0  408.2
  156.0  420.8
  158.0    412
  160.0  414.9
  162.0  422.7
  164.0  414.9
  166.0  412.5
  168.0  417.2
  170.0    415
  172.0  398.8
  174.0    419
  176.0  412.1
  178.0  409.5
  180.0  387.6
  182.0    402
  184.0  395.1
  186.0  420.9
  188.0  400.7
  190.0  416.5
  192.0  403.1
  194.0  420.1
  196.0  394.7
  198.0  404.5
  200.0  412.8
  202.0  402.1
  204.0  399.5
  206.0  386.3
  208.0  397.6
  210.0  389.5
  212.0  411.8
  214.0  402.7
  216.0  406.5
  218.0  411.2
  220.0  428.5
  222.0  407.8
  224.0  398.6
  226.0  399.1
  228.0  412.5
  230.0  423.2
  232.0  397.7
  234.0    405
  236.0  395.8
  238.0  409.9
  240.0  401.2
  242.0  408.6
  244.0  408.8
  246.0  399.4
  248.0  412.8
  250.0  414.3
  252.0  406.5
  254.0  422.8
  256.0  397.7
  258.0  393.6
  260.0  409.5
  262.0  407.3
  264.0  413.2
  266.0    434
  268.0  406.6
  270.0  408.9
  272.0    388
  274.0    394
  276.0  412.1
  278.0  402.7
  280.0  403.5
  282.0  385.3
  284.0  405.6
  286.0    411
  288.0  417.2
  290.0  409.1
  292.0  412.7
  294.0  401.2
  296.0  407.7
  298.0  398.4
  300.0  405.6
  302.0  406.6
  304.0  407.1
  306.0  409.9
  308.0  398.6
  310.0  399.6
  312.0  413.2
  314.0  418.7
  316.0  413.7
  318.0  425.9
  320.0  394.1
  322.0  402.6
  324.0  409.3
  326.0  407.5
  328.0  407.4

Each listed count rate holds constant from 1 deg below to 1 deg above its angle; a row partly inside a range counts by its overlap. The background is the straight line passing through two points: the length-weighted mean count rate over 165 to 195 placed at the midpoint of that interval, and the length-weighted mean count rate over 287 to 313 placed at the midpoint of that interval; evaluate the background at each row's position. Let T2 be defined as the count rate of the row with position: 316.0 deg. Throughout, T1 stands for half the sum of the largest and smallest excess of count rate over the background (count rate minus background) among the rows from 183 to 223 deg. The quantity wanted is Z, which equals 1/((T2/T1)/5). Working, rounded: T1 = -1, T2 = 413.7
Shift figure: -0.009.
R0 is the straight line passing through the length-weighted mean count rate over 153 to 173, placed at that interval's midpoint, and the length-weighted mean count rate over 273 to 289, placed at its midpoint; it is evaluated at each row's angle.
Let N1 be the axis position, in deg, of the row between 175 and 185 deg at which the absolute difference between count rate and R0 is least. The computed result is 176.0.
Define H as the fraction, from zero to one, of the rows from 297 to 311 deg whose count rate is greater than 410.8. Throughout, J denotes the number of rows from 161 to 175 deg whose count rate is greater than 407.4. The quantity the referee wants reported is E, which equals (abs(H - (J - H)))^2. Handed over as 36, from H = 0.00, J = 6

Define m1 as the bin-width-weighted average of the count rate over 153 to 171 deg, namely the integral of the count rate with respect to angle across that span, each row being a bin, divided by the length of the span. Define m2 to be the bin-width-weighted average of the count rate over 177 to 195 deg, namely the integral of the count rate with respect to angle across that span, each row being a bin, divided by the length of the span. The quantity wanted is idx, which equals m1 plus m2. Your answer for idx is 822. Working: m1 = 415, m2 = 406.2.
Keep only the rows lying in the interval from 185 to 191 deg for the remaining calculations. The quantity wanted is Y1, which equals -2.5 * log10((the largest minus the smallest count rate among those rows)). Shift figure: -3.3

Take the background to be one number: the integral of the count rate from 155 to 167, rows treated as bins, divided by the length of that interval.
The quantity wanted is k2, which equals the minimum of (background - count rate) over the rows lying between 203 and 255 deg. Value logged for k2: -12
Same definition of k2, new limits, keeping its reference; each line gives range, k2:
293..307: 6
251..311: -18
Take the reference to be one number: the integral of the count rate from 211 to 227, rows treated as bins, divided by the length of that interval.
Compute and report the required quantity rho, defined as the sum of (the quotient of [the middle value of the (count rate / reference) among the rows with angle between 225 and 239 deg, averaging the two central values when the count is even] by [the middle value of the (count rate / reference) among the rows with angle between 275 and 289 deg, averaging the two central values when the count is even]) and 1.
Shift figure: 2.00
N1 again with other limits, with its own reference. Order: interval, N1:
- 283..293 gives 284.0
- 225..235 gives 234.0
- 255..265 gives 262.0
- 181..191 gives 190.0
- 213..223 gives 222.0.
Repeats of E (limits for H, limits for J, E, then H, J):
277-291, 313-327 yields 20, 0.29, 5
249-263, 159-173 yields 29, 0.29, 6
